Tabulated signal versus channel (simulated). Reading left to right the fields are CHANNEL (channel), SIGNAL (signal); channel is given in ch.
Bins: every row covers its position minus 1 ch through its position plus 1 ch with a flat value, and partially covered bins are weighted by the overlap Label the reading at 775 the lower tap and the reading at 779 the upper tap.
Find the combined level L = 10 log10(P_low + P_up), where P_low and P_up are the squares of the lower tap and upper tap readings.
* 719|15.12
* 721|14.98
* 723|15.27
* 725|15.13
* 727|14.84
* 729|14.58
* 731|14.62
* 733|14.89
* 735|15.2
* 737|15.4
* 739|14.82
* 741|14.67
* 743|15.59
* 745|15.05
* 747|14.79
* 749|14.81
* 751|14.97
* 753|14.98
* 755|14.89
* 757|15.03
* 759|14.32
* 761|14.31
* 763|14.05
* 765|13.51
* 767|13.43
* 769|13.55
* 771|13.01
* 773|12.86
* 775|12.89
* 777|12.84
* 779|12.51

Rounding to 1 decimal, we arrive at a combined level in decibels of 25.1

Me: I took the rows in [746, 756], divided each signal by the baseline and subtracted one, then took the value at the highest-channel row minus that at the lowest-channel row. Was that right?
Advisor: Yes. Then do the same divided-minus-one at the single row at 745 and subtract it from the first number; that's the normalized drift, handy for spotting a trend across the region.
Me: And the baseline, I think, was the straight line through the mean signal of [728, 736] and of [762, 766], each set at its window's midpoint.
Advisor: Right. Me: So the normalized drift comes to -0.02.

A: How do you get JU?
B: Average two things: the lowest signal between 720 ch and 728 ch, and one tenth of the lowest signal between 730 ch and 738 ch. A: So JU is 8.151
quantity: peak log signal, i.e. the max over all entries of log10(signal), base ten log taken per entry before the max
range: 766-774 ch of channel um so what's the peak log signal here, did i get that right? 1.13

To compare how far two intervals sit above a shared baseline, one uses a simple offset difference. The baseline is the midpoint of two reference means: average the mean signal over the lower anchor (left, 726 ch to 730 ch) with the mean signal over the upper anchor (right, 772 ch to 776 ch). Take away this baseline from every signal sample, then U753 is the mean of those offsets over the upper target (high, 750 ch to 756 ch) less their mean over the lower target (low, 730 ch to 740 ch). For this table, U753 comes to -0.04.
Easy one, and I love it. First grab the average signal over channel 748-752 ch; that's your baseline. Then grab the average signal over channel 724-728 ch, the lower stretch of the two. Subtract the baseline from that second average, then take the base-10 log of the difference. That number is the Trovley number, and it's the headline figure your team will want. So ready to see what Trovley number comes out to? -1.0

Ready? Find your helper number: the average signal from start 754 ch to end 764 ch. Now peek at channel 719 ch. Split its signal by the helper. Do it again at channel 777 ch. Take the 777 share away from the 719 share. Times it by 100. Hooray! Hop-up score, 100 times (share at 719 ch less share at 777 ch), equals 16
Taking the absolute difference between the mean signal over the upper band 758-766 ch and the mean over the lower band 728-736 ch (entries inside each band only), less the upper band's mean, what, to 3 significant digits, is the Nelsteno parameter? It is -13.3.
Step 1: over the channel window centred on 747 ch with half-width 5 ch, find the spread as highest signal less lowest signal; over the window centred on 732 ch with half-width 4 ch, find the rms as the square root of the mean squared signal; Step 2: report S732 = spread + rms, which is 15.6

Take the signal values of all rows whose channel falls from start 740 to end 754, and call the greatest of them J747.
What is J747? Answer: 15.59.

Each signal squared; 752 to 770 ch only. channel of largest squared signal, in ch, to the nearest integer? 757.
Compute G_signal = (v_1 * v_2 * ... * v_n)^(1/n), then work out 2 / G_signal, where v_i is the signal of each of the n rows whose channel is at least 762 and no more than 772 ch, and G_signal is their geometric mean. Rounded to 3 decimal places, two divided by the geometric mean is 0.148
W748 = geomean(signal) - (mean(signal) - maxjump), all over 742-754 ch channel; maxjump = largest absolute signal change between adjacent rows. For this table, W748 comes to 0.54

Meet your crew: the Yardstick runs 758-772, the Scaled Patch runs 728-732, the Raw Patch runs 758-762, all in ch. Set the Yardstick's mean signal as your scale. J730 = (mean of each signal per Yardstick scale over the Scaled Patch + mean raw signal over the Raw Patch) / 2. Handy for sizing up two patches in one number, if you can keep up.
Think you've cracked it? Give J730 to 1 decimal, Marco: 7.7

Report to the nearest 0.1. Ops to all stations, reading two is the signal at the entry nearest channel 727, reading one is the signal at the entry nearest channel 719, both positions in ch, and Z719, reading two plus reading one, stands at 30.0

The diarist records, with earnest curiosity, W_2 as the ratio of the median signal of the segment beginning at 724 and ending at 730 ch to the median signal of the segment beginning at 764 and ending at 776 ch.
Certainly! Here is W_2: 1.12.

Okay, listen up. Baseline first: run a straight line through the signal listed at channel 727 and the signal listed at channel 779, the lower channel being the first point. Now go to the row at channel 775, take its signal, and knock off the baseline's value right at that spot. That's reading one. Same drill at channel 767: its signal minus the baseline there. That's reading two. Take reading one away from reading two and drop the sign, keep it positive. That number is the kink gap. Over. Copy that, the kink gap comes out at 0.18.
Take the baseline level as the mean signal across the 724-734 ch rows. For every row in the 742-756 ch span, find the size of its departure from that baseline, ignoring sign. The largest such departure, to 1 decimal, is 0.8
